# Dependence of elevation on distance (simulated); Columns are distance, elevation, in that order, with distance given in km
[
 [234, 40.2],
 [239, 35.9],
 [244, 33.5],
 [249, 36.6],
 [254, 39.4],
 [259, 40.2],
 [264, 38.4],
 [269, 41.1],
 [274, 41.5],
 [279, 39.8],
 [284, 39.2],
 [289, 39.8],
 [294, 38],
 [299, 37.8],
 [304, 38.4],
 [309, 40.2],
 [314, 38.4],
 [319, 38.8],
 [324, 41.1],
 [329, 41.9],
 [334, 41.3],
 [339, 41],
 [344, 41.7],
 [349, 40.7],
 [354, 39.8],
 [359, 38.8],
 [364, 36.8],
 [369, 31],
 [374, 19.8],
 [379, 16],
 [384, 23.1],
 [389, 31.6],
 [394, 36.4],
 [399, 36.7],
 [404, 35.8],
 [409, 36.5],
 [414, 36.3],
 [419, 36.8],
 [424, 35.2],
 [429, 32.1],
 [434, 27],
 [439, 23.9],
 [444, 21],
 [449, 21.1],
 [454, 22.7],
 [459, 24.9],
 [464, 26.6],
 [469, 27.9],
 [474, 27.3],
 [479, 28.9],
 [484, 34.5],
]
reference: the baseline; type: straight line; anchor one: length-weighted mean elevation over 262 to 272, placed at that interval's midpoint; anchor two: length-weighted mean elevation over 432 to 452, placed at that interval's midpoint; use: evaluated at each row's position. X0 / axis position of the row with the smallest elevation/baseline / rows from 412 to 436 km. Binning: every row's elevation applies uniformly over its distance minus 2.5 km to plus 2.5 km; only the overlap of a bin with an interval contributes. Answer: 434 km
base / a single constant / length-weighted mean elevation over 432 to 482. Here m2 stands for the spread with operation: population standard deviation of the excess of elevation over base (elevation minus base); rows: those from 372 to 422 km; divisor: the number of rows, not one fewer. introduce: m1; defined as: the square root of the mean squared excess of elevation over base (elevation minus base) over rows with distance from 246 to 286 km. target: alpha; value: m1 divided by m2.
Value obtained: 2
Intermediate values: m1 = 14.4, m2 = 7.7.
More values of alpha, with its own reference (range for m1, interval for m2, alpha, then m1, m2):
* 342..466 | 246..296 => 7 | 9.4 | 1.4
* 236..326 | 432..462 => 6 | 13.7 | 2.1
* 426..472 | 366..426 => 0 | 3.4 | 7.1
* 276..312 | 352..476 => 2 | 13.9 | 6.8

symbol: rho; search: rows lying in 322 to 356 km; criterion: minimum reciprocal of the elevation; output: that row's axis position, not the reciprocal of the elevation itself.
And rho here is 329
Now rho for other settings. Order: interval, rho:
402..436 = 419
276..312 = 309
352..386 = 354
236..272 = 269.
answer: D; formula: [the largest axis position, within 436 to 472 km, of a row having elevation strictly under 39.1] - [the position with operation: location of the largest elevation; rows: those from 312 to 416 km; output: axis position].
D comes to 140 km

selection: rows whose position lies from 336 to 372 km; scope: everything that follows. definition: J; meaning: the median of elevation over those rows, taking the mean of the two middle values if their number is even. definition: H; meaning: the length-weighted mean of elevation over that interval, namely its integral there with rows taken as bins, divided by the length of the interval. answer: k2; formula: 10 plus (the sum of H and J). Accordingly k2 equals 88.1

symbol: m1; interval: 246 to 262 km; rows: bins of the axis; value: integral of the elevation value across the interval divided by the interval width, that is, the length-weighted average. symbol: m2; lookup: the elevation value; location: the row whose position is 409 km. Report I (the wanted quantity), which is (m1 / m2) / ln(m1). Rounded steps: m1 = 38.6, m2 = 36.5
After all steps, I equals 0.289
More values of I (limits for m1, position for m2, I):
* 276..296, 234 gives 0.266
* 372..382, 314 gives 0.163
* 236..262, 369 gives 0.332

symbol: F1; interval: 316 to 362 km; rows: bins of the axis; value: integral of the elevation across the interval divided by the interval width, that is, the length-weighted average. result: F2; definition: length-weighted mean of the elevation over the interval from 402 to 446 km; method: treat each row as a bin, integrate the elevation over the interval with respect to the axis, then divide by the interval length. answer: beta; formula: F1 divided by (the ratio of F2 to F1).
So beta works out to 52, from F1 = 41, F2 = 32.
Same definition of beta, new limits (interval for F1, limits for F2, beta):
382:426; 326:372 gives 30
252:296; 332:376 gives 43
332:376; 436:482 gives 54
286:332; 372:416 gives 51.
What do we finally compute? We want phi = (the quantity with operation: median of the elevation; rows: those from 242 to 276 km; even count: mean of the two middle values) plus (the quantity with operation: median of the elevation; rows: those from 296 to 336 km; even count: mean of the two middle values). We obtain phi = 79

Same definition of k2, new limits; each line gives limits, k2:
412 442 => 75.3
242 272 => 87.2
